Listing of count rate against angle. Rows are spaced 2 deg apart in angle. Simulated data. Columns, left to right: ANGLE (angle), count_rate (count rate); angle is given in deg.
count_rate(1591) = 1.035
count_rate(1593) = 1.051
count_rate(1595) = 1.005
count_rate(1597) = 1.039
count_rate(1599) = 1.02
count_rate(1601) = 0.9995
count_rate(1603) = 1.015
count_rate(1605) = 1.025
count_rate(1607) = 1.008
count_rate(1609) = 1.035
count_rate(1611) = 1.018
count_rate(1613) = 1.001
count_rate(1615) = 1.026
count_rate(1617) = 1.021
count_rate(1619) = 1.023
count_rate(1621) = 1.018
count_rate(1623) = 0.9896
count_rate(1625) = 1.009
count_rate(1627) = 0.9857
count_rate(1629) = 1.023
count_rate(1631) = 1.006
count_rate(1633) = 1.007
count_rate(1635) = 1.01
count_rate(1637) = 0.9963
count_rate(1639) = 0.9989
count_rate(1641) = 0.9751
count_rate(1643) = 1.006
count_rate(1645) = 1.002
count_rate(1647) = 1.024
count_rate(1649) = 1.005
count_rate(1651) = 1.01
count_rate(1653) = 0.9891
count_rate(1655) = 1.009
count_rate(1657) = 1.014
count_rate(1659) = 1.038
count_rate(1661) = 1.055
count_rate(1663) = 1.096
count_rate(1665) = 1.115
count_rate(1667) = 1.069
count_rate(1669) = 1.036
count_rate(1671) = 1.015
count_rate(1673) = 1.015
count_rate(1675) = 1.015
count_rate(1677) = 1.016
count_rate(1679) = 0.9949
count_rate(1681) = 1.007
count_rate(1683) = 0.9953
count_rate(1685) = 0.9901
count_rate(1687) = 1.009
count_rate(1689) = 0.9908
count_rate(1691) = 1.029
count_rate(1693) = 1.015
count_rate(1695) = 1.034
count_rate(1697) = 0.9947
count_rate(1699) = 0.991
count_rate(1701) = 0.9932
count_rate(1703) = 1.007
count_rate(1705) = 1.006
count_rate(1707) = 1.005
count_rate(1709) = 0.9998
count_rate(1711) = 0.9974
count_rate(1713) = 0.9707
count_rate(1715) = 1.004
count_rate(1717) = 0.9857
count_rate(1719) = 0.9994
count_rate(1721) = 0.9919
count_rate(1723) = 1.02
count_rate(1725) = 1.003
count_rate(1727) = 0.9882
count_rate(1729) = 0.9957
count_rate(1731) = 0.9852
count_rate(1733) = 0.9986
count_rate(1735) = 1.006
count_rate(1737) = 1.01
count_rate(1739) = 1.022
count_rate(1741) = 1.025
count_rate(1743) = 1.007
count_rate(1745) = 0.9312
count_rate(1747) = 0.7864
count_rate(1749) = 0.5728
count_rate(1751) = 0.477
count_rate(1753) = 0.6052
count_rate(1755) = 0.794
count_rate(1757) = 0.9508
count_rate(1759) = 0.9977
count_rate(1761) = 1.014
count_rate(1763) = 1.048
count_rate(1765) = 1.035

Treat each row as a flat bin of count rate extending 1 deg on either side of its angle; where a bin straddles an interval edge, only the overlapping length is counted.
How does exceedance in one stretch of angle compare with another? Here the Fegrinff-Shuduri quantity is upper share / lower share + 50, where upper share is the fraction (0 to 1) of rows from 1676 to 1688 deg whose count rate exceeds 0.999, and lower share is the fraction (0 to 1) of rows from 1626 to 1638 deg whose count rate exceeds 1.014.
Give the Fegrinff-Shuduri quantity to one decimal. 53.0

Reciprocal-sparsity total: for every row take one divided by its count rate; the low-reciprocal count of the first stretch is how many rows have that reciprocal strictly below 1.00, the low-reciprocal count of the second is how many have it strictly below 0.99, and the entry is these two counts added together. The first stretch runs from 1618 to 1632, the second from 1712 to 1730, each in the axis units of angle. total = 6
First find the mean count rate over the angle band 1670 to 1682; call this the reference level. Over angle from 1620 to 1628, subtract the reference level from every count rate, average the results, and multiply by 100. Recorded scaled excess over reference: -0.99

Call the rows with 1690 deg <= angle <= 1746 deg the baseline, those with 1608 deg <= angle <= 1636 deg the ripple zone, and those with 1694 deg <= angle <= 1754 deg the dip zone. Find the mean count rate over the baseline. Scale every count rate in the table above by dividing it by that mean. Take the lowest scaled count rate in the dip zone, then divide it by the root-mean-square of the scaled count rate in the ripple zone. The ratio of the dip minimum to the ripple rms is 0.47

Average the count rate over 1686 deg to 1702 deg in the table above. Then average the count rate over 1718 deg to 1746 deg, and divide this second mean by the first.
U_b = 0.992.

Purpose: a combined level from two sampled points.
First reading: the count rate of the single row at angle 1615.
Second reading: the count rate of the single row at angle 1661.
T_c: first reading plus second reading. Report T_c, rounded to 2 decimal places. 2.08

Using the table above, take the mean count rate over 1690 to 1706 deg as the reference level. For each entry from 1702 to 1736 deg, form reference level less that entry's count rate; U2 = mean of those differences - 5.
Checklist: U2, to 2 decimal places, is -4.99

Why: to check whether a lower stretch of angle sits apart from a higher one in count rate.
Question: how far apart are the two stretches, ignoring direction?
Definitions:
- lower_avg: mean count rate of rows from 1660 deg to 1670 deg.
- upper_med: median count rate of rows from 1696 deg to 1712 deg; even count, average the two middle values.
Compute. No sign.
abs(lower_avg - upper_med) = 0.076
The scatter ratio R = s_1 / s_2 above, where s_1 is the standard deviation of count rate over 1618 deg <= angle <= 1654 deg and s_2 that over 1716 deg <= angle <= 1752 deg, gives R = 0.09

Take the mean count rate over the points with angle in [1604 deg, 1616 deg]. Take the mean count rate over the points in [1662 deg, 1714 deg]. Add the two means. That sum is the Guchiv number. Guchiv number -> 2.03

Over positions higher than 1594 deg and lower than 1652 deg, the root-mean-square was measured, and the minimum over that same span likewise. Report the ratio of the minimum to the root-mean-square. 0.965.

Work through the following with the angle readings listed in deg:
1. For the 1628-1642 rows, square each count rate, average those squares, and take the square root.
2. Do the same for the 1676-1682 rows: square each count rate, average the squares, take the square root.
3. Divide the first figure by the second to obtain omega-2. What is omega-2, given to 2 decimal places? 1.00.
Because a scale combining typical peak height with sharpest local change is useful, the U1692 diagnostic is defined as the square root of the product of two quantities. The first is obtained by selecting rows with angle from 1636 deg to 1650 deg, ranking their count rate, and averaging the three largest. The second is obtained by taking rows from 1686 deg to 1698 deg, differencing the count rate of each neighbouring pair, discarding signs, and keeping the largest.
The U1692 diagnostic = 0.199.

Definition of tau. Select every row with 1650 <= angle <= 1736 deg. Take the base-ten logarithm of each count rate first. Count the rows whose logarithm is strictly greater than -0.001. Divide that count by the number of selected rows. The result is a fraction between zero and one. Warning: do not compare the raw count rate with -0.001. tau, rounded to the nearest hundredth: 0.65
